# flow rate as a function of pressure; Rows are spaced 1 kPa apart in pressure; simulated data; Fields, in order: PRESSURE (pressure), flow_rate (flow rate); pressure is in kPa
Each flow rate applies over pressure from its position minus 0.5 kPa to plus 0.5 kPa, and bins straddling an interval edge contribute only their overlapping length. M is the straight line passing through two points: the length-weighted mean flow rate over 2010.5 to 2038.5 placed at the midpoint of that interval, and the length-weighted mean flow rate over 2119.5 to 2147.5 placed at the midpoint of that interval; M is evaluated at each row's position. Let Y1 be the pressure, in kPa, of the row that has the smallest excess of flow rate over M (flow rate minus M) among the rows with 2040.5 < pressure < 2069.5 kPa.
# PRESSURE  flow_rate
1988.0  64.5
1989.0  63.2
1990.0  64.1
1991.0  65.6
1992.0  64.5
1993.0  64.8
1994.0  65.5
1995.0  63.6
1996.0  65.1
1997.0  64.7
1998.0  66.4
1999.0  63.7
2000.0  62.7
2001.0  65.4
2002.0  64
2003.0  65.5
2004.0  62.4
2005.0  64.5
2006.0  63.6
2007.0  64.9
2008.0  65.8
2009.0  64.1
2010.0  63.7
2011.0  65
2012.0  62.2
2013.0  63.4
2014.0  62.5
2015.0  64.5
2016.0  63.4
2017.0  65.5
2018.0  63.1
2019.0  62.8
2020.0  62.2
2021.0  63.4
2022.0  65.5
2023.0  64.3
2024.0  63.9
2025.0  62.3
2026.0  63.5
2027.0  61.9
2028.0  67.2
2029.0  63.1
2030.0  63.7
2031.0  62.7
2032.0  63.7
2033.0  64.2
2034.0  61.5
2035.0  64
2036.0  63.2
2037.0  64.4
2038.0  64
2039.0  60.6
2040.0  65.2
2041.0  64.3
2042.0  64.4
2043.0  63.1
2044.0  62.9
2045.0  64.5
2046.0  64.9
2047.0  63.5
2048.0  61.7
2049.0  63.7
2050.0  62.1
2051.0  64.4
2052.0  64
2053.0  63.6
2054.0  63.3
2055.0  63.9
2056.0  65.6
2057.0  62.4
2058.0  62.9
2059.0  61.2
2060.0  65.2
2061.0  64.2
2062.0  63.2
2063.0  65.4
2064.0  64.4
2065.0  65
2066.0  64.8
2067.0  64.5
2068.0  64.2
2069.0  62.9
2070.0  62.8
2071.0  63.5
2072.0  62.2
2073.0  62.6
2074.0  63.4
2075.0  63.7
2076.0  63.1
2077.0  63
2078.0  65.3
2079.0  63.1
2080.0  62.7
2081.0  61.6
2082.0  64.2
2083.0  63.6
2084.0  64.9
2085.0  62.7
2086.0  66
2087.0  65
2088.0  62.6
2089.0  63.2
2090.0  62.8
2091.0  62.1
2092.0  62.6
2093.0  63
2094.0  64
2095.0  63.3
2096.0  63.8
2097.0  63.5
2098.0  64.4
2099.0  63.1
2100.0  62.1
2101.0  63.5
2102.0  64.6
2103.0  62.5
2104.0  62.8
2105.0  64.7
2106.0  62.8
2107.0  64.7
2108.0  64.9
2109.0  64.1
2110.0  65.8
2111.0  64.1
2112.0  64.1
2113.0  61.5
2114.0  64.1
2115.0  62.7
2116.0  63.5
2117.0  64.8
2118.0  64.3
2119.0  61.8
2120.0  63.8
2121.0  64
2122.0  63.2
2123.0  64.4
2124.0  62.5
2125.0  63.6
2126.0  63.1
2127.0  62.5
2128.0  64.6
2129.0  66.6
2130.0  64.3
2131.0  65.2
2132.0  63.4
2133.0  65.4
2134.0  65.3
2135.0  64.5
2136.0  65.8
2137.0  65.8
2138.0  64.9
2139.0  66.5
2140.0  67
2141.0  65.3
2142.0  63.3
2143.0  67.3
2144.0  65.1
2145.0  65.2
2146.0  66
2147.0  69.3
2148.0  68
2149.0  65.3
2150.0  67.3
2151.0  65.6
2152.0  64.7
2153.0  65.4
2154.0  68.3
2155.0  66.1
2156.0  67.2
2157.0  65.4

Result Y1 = 2059.0 kPa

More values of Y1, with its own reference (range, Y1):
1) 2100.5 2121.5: 2113.0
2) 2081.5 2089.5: 2088.0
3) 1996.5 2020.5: 2020.0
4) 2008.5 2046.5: 2039.0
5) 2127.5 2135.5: 2132.0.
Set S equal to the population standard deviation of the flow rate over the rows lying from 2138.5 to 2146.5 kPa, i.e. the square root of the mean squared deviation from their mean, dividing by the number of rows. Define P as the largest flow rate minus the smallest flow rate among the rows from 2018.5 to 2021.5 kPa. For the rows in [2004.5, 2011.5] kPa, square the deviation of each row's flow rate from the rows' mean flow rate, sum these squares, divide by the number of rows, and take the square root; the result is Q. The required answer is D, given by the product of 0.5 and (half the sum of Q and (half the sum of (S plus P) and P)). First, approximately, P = 1.2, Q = 0.7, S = 1.20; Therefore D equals 0.63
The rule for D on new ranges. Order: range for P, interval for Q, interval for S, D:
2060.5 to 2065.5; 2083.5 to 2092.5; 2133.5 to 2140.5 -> 0.98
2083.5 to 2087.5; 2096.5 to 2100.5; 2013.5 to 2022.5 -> 1.18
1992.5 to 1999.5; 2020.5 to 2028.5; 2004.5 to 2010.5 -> 1.19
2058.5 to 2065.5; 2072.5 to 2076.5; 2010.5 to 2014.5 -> 1.29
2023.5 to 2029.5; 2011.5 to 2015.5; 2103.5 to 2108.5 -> 1.67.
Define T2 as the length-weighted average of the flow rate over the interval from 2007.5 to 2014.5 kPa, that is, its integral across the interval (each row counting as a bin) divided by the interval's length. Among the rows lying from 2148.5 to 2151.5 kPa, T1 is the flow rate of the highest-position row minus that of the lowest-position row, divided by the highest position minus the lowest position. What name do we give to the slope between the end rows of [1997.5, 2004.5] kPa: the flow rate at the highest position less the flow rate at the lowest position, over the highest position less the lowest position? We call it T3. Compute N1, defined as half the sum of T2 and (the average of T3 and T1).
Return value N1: 31.78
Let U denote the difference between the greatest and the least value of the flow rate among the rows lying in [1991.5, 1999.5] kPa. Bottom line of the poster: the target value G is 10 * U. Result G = 28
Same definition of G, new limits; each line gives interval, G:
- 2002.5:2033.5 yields 53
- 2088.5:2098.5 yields 23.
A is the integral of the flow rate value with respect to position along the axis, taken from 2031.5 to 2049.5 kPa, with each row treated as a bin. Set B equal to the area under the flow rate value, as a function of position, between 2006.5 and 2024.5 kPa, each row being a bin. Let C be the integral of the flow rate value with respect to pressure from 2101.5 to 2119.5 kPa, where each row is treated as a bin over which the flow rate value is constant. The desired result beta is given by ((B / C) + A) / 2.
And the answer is 572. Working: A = 1144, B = 1150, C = 1148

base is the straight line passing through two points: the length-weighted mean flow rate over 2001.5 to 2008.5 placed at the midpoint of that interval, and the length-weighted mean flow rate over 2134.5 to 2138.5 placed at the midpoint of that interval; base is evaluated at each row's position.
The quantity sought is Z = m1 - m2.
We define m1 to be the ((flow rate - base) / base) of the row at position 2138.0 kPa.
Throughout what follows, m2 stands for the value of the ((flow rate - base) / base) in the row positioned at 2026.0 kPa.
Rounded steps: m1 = -0.006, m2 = -0.016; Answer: 0.01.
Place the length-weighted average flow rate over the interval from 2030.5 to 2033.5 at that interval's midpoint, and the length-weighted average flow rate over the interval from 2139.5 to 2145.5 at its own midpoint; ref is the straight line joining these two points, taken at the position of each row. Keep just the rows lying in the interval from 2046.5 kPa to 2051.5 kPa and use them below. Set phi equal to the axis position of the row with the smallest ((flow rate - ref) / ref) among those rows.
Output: 2048.0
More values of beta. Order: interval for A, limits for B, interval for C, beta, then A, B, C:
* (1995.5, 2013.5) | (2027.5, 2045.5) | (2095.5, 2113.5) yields 579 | 1157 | 1147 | 1147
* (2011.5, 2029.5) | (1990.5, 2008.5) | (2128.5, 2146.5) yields 573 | 1145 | 1163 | 1177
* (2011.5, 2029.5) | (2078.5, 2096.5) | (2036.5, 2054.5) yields 573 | 1145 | 1141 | 1145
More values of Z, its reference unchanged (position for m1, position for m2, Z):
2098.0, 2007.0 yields -0.02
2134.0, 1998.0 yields -0.03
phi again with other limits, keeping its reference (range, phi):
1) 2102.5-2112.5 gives 2103.0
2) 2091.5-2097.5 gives 2092.0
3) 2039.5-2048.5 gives 2048.0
